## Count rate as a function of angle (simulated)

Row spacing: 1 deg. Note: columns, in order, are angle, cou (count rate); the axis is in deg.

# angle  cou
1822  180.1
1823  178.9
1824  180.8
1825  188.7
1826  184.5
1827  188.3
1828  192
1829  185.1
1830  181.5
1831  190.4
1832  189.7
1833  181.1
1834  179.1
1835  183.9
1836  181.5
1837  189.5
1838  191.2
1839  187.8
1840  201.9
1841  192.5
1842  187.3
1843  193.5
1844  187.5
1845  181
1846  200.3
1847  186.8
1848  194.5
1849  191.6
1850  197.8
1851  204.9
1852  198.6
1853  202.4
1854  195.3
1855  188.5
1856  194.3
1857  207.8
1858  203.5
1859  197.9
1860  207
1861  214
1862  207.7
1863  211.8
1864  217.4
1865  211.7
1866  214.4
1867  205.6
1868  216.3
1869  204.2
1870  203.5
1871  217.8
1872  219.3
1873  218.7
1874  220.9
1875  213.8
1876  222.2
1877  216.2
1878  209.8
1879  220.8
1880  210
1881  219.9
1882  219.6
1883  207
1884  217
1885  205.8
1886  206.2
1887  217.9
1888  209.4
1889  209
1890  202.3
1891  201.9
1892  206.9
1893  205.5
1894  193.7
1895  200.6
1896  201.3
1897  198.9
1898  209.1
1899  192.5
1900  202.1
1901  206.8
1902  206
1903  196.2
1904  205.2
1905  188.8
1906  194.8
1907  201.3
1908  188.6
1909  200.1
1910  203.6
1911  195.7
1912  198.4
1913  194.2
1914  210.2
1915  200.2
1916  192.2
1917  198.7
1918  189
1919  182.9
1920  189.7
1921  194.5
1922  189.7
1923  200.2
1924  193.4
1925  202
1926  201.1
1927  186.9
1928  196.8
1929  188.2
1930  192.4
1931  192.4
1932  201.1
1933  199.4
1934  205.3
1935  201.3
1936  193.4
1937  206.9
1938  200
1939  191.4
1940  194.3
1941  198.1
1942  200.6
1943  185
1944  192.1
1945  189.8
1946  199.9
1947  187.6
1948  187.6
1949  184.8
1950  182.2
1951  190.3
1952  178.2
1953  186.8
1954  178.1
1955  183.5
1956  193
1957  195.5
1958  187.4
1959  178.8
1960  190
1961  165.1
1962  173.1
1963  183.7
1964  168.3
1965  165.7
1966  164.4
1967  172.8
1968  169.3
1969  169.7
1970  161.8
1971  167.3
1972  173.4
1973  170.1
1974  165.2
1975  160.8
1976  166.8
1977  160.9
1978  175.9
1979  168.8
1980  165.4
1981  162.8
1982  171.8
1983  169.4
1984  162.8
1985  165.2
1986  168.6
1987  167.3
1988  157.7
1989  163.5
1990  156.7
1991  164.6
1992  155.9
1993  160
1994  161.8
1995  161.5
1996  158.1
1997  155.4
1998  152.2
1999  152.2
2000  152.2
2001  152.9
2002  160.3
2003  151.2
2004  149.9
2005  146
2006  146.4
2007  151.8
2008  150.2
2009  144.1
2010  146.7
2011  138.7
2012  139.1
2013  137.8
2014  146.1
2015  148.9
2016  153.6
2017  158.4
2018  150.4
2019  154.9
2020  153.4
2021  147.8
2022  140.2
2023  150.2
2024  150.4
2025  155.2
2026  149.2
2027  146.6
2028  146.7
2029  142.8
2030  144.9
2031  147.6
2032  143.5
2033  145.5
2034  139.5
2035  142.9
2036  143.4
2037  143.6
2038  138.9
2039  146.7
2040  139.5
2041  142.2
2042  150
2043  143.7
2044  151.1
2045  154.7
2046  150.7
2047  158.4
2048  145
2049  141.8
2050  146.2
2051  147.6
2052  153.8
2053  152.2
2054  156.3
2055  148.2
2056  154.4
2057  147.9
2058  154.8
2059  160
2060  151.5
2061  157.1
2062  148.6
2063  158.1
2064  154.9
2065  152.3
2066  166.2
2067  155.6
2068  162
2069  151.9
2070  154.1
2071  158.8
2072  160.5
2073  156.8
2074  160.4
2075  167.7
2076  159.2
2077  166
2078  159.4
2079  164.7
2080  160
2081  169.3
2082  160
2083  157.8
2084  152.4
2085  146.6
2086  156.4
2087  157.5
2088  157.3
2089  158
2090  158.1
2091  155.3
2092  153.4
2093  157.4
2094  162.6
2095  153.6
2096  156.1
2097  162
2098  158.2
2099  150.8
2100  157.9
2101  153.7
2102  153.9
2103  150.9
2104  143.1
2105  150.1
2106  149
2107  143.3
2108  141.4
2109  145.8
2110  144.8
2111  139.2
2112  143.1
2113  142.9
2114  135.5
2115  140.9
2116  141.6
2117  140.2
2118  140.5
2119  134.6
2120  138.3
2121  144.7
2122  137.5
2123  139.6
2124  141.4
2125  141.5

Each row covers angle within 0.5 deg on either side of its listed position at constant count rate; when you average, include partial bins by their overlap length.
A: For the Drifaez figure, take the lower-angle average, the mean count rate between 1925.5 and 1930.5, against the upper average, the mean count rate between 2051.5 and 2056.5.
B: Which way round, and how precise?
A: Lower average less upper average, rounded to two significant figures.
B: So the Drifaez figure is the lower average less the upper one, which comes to 40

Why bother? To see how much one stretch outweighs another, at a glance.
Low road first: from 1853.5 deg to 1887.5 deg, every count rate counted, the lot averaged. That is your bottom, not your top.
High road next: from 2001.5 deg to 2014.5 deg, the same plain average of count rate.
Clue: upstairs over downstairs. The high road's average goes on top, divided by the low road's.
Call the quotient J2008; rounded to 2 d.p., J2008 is 0.70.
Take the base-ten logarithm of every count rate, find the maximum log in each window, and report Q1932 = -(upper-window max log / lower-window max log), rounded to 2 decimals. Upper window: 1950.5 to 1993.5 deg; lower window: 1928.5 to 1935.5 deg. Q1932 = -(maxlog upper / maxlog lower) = -0.99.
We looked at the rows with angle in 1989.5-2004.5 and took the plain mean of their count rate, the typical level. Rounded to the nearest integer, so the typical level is 156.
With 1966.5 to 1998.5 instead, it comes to 164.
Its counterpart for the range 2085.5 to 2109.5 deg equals 154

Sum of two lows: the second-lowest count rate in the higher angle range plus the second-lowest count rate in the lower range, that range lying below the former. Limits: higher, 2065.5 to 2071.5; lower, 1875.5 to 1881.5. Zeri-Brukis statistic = 364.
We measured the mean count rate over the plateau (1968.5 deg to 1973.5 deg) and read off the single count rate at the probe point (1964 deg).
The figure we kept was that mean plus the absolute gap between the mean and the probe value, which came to 169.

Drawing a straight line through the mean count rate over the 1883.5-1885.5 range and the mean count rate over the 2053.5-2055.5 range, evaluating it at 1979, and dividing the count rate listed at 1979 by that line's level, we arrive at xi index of 0.95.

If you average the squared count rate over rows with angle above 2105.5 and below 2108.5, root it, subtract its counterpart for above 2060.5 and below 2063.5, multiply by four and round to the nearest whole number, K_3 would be -40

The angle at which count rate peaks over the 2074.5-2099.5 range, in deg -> 2081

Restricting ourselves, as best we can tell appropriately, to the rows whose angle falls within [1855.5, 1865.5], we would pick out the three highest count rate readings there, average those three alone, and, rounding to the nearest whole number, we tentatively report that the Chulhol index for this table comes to 214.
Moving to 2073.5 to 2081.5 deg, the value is 168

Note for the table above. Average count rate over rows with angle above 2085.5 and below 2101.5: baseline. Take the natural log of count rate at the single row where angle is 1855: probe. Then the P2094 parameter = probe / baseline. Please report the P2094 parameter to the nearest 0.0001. 0.0334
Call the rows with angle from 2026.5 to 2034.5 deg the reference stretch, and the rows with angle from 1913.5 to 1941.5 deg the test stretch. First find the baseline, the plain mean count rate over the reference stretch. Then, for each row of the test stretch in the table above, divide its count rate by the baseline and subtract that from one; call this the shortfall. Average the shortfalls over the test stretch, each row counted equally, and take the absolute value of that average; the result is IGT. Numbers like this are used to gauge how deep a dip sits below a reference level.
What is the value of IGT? 0.36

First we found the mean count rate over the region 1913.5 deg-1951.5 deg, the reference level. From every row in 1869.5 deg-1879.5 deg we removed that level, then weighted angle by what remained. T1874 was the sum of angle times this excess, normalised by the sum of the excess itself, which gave 1874.7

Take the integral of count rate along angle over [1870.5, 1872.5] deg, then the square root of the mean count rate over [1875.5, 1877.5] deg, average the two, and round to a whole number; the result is 226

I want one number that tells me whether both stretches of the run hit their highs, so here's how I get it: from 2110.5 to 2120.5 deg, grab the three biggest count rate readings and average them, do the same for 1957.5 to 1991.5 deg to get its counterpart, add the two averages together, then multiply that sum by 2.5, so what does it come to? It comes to 824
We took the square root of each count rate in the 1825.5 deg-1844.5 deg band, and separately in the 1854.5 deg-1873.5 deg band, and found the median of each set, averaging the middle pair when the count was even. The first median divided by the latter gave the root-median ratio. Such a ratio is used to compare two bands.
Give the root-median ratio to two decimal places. 0.95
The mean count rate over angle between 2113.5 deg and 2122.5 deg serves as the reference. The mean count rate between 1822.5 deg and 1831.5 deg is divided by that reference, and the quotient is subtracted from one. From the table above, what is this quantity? -0.33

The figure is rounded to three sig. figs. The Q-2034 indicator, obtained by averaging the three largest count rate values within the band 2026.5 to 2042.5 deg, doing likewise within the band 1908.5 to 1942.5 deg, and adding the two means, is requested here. 356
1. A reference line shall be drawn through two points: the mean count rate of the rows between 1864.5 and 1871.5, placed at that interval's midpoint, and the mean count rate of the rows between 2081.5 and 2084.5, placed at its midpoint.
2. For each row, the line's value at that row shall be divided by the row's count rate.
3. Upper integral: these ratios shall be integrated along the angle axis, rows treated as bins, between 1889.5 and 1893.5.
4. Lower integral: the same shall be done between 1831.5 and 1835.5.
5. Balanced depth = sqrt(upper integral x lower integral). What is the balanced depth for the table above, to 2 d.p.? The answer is 4.38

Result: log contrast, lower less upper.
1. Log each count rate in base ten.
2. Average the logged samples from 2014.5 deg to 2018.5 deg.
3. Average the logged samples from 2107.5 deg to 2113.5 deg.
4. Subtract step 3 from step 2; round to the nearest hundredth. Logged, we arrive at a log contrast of 0.03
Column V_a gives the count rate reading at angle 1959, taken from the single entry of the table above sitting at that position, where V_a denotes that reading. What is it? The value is 178.8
